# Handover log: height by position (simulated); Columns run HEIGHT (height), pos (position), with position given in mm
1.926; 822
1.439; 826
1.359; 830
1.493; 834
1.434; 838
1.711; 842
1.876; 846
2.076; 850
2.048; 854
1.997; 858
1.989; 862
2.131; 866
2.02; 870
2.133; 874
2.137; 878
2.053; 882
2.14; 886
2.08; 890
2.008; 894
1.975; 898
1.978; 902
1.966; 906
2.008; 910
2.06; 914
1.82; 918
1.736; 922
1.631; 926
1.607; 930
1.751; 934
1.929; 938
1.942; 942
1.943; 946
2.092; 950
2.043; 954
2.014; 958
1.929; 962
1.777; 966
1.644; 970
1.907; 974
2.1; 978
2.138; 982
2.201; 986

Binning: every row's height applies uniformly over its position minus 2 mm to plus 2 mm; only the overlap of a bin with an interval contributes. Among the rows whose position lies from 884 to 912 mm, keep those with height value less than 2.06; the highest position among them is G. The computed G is 910 mm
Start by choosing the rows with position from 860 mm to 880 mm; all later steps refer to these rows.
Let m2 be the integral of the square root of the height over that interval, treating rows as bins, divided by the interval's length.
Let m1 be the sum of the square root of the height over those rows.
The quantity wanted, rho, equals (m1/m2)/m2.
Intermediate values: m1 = 7.21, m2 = 1.44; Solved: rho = 3.47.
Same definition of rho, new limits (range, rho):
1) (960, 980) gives 3.66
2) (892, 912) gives 3.55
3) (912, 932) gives 3.76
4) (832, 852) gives 3.82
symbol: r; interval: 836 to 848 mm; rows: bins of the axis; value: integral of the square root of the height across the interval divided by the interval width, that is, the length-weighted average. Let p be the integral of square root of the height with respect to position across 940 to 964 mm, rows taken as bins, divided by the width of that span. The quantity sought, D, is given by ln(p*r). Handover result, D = 0.601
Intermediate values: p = 1.41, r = 1.29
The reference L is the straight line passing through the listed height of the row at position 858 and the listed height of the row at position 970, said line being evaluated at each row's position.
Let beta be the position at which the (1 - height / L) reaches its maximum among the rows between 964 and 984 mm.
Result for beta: 970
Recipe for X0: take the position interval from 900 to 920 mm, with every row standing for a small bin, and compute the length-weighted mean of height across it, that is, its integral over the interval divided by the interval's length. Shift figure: 1.97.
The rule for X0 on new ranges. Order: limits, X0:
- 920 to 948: 1.79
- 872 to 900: 2.08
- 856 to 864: 1.99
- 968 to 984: 1.95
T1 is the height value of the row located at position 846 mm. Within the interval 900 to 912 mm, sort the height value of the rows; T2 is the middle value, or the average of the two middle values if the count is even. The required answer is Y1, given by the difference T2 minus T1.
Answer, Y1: 0.10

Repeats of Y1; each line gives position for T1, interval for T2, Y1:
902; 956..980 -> -0.06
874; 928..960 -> -0.19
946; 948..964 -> 0.09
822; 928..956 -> 0.02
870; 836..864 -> -0.03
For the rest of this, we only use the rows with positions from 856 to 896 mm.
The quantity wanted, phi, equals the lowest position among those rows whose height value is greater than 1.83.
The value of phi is 858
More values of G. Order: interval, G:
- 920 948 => 946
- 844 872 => 870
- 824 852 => 846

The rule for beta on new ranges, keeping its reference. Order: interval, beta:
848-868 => 858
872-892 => 882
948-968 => 966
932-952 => 934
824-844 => 830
